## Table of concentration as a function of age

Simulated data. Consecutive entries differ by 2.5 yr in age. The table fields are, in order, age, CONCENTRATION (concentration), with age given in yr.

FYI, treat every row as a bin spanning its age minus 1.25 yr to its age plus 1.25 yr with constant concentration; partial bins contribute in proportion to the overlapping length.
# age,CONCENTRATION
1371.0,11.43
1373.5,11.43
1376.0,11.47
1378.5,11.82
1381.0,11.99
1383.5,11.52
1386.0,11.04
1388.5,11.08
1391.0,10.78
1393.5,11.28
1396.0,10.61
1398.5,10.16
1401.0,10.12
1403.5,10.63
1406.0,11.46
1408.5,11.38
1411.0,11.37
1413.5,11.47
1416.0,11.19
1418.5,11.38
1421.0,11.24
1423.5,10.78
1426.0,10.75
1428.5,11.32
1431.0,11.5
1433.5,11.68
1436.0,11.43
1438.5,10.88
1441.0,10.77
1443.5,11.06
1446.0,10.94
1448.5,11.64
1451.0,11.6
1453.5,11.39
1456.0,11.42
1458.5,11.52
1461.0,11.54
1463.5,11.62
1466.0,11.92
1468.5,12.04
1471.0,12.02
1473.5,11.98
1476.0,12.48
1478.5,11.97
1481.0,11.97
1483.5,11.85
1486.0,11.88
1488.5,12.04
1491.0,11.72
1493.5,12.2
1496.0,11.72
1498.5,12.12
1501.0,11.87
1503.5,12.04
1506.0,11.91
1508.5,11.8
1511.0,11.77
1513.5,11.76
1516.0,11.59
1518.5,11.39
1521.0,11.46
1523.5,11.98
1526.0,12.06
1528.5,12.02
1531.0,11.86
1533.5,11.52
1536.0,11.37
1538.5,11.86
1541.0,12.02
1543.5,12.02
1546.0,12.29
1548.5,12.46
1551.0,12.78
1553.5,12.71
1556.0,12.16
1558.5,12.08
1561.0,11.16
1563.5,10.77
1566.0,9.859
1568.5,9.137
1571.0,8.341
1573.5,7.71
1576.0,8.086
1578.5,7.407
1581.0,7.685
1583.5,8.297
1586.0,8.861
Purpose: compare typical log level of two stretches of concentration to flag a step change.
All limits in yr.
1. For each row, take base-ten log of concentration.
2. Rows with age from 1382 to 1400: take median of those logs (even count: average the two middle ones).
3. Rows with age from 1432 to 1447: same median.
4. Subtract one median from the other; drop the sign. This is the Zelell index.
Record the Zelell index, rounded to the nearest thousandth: 0.002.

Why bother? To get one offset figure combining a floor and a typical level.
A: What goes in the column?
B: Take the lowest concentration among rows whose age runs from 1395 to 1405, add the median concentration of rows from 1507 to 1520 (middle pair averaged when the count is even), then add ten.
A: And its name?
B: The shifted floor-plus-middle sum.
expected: 31.9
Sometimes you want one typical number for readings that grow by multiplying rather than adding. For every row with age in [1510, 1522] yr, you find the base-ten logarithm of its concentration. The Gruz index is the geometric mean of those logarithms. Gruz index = 1.06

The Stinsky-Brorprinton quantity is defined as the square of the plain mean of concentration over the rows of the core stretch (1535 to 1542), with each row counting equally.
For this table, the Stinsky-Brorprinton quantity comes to 138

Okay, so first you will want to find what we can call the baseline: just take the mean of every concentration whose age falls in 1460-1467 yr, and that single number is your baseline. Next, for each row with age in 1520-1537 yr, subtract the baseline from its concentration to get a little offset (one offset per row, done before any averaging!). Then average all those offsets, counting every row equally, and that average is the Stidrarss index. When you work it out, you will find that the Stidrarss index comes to 0.1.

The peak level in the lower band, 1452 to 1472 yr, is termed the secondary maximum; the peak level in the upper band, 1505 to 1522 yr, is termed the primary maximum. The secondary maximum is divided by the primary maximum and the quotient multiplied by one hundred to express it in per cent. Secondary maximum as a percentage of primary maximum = 101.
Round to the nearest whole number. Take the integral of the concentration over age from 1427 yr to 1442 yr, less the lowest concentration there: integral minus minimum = 158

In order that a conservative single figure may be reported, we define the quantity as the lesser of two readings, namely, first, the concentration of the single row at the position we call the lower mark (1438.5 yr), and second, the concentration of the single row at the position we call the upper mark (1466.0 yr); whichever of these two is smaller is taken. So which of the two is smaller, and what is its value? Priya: 10.9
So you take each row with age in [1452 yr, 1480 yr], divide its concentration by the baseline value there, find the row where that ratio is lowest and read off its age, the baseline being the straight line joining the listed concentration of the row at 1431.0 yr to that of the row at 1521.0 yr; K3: 1453.5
